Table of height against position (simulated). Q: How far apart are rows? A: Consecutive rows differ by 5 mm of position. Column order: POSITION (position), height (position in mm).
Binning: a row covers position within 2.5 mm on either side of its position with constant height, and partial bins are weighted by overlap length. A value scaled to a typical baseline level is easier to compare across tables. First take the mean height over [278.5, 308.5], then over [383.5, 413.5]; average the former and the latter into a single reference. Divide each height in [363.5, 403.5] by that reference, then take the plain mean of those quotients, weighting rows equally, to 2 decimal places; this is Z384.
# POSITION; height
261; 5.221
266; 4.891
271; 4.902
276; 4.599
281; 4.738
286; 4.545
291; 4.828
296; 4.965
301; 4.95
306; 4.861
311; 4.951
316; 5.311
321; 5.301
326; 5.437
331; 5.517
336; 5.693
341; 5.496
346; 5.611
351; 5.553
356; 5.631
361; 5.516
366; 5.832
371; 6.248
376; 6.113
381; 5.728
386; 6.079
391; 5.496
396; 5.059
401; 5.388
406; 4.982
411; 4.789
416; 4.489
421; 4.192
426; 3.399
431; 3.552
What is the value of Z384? 1.14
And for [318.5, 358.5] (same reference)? 1.09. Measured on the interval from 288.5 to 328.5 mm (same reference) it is 1.00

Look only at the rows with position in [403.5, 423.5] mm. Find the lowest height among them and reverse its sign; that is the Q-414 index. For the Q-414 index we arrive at -4.2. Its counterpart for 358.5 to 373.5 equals -5.5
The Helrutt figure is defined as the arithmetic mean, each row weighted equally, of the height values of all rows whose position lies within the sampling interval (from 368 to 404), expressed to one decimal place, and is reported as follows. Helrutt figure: 5.7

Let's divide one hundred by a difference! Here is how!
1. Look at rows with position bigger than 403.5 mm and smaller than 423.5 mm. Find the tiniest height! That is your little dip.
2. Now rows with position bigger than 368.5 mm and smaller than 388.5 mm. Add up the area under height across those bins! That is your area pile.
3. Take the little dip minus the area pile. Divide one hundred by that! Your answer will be -0.86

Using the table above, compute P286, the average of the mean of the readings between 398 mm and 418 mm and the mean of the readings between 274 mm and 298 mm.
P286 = 4.8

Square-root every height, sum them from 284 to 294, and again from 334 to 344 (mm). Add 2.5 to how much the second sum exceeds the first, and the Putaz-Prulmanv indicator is 2.9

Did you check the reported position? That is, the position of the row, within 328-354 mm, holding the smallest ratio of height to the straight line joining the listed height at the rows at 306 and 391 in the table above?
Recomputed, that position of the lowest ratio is 351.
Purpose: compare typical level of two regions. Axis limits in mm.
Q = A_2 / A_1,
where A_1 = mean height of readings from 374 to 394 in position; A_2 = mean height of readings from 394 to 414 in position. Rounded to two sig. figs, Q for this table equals 0.86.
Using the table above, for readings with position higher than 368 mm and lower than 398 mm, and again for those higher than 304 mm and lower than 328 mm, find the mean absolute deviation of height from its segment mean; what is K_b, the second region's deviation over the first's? 0.59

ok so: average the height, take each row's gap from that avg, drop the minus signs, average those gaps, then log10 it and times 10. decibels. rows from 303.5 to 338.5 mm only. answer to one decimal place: -6.5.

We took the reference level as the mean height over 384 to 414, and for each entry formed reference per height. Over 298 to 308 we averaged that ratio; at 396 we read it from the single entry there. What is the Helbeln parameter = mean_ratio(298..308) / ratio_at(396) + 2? 3.03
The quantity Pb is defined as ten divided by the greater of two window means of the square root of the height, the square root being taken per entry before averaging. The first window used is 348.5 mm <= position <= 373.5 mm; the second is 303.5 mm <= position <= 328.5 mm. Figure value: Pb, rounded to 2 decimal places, 4.17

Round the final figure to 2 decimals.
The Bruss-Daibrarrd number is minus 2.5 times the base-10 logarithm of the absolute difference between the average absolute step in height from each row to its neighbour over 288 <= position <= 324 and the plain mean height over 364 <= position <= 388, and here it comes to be -1.92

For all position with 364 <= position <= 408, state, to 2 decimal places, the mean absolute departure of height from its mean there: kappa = 0.38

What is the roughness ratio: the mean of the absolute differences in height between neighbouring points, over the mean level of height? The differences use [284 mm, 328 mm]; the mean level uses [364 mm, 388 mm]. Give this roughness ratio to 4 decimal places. 0.0233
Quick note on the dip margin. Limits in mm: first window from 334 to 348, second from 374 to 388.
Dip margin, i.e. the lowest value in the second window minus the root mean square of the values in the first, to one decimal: 0.1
